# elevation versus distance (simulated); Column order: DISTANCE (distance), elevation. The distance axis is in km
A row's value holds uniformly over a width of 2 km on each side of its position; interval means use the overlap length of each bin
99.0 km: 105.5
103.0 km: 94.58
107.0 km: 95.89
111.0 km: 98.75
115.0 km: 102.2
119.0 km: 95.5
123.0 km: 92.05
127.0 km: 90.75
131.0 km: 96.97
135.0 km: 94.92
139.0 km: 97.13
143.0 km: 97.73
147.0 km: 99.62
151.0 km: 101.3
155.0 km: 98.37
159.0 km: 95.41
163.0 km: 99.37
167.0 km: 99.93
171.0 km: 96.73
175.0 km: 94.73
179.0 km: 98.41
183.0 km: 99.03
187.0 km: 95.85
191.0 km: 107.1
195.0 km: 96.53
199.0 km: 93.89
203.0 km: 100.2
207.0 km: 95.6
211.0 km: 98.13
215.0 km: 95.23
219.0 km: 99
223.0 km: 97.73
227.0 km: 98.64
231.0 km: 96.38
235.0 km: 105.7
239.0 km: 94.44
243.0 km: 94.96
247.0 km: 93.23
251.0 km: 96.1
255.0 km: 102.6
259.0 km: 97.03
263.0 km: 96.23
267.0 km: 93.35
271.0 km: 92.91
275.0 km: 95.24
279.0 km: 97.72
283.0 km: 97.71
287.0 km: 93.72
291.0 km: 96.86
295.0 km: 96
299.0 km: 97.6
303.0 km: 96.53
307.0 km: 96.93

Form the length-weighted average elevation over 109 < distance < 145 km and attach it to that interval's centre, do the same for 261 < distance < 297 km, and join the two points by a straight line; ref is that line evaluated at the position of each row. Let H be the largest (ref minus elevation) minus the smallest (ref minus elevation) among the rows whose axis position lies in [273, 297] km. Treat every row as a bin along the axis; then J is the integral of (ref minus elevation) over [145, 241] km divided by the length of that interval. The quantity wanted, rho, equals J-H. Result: -6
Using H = 4.0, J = -2.30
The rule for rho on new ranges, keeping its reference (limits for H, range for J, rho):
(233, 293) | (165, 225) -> -15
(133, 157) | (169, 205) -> -9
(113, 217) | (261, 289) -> -16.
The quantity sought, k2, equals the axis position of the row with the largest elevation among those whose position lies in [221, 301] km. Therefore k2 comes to 235.0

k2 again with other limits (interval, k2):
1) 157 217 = 191.0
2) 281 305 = 283.0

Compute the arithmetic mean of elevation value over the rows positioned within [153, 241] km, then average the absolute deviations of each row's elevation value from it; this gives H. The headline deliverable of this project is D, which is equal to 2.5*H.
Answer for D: 5.8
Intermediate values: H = 2.33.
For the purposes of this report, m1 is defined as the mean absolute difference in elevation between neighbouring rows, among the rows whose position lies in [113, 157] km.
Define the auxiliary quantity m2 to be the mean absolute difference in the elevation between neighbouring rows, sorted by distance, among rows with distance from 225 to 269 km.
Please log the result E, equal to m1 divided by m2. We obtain 0.7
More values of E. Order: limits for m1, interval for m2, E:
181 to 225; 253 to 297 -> 2.2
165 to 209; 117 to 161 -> 1.9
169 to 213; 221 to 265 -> 1.1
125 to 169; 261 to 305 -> 1.3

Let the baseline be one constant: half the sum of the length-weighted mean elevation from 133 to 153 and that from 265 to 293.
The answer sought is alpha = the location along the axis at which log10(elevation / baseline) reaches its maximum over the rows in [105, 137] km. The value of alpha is 115.0 km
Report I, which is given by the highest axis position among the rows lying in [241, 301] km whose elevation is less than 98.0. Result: 299.0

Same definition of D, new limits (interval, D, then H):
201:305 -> 5.1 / 2.03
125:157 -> 5.4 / 2.16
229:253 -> 7.4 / 2.97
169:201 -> 7.0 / 2.80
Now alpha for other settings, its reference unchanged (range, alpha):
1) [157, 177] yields 167.0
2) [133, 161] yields 151.0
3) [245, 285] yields 255.0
